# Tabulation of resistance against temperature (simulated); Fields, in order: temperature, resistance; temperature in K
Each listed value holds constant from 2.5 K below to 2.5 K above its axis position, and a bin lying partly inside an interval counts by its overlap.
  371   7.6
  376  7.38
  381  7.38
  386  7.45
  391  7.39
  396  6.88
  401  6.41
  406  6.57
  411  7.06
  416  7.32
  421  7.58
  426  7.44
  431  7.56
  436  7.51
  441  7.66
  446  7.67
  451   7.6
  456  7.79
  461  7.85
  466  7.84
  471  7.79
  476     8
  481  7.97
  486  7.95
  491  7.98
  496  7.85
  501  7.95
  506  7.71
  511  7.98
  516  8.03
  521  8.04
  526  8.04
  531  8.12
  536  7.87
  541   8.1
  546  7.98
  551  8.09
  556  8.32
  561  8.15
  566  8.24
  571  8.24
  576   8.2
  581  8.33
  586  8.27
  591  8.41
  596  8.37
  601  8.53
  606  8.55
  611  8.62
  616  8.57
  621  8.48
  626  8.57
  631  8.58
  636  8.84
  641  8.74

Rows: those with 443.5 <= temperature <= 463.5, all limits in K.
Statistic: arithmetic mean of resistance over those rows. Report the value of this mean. 7.73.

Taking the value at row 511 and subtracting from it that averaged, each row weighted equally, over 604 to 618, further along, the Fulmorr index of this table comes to -0.60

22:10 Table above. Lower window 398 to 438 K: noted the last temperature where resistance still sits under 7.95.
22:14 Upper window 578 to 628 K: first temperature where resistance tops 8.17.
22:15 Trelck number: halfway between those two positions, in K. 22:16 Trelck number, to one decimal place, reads 508.5 K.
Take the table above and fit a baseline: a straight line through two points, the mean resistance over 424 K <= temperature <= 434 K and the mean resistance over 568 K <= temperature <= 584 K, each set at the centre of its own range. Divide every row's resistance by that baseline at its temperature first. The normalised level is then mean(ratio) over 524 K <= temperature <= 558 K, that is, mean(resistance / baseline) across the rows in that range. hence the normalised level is 1.00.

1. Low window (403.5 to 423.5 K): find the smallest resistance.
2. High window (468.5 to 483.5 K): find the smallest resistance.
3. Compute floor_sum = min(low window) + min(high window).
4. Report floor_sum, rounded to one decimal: 14.4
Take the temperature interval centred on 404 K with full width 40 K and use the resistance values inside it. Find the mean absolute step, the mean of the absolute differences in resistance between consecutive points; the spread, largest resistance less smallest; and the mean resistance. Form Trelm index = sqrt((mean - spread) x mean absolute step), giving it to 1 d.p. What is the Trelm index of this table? 1.4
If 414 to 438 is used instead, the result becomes 1.0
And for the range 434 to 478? 0.8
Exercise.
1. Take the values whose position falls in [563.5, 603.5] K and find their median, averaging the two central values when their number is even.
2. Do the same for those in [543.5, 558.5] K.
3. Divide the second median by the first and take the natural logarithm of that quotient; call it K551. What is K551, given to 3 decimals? -0.026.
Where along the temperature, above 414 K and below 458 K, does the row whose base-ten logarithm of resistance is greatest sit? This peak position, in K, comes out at 456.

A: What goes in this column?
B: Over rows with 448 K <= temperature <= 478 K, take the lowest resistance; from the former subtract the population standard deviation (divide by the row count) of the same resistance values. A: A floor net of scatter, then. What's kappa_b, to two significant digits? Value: 7.5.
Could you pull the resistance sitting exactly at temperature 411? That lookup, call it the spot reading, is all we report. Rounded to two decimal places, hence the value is 7.06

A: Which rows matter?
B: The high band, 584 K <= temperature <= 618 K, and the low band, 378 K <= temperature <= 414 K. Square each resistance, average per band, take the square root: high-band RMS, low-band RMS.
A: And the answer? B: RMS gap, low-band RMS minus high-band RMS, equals -1.4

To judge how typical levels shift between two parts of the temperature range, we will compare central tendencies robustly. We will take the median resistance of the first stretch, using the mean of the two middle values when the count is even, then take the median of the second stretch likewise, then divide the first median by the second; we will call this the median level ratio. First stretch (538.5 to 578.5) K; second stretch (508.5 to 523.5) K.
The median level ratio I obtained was 1.02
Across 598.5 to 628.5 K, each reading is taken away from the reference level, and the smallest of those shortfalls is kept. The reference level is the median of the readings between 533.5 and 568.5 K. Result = -0.5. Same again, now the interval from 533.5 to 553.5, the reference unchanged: 0.0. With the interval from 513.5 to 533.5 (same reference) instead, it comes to 0.0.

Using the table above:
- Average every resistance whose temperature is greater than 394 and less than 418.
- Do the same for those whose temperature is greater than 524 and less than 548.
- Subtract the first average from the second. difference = 1.2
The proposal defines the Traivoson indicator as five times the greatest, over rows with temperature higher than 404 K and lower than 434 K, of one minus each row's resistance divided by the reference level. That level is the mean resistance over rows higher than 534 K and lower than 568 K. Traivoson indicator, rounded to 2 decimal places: 0.95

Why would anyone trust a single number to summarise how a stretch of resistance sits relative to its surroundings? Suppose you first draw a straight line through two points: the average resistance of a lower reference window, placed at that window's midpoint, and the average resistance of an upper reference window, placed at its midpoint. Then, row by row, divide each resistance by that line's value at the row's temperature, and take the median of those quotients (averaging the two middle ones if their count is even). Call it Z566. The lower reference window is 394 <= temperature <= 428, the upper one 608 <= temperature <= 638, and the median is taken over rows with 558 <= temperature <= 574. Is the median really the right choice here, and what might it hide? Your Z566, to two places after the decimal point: 1.00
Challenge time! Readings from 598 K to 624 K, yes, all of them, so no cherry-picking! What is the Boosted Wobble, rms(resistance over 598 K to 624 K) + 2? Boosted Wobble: 10.6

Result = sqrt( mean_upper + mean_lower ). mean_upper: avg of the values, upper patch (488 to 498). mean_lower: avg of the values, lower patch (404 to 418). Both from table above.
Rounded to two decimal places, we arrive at 3.86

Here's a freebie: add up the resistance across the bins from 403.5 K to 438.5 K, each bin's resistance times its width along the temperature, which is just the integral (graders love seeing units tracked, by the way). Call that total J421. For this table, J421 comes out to 255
